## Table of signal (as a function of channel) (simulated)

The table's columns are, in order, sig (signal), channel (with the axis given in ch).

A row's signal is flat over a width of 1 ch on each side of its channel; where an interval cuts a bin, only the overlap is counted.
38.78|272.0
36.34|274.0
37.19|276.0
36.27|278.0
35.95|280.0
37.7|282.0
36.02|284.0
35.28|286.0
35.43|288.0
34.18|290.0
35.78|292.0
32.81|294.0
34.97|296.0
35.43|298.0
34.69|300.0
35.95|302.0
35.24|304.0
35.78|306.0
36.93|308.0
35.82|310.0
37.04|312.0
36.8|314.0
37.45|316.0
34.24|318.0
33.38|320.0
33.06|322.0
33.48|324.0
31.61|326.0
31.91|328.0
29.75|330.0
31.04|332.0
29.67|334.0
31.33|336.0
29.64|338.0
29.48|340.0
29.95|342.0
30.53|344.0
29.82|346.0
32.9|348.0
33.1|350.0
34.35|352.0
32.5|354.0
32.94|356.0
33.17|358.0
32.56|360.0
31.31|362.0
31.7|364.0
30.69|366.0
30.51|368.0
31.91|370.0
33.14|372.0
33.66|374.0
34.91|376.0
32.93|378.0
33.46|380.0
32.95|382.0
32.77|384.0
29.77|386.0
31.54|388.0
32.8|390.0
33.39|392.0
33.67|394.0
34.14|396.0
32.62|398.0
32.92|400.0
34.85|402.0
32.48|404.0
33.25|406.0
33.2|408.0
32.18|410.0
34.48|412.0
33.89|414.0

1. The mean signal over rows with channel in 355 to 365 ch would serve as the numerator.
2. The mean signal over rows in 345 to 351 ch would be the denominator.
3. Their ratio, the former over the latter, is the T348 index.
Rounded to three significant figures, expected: 1.01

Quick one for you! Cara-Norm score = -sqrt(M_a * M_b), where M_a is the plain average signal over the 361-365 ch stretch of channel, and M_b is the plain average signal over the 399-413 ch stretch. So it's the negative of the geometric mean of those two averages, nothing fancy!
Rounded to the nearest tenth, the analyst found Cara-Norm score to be -32.4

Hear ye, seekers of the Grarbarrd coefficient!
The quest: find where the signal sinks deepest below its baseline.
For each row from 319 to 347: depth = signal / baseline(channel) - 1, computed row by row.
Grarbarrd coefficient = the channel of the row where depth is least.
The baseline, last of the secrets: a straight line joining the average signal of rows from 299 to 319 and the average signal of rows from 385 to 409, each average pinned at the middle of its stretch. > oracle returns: 330.0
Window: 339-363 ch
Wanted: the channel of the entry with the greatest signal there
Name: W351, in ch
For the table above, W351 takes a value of 352.0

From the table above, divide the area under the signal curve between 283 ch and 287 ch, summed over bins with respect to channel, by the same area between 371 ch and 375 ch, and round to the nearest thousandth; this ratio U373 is 1.067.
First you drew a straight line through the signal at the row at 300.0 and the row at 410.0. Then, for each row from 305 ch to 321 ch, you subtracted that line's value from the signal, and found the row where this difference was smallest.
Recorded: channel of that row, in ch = 320.0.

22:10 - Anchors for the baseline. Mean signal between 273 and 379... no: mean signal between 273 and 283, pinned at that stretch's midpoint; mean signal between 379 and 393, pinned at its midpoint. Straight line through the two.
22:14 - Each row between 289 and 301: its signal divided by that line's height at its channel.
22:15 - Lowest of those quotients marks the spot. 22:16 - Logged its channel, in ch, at 294.0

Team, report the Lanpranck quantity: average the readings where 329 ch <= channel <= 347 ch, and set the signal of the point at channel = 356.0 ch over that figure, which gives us 1.09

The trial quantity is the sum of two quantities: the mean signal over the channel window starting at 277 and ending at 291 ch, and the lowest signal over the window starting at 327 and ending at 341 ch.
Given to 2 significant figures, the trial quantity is 65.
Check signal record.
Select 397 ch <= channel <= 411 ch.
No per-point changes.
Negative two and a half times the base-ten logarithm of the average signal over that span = -3.80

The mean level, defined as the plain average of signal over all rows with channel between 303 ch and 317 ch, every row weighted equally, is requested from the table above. 36.4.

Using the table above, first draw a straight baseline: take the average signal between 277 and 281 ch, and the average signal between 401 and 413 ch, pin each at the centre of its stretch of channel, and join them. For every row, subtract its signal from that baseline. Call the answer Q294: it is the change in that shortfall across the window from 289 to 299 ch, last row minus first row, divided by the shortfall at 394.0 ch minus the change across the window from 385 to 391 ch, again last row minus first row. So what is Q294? -0.5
